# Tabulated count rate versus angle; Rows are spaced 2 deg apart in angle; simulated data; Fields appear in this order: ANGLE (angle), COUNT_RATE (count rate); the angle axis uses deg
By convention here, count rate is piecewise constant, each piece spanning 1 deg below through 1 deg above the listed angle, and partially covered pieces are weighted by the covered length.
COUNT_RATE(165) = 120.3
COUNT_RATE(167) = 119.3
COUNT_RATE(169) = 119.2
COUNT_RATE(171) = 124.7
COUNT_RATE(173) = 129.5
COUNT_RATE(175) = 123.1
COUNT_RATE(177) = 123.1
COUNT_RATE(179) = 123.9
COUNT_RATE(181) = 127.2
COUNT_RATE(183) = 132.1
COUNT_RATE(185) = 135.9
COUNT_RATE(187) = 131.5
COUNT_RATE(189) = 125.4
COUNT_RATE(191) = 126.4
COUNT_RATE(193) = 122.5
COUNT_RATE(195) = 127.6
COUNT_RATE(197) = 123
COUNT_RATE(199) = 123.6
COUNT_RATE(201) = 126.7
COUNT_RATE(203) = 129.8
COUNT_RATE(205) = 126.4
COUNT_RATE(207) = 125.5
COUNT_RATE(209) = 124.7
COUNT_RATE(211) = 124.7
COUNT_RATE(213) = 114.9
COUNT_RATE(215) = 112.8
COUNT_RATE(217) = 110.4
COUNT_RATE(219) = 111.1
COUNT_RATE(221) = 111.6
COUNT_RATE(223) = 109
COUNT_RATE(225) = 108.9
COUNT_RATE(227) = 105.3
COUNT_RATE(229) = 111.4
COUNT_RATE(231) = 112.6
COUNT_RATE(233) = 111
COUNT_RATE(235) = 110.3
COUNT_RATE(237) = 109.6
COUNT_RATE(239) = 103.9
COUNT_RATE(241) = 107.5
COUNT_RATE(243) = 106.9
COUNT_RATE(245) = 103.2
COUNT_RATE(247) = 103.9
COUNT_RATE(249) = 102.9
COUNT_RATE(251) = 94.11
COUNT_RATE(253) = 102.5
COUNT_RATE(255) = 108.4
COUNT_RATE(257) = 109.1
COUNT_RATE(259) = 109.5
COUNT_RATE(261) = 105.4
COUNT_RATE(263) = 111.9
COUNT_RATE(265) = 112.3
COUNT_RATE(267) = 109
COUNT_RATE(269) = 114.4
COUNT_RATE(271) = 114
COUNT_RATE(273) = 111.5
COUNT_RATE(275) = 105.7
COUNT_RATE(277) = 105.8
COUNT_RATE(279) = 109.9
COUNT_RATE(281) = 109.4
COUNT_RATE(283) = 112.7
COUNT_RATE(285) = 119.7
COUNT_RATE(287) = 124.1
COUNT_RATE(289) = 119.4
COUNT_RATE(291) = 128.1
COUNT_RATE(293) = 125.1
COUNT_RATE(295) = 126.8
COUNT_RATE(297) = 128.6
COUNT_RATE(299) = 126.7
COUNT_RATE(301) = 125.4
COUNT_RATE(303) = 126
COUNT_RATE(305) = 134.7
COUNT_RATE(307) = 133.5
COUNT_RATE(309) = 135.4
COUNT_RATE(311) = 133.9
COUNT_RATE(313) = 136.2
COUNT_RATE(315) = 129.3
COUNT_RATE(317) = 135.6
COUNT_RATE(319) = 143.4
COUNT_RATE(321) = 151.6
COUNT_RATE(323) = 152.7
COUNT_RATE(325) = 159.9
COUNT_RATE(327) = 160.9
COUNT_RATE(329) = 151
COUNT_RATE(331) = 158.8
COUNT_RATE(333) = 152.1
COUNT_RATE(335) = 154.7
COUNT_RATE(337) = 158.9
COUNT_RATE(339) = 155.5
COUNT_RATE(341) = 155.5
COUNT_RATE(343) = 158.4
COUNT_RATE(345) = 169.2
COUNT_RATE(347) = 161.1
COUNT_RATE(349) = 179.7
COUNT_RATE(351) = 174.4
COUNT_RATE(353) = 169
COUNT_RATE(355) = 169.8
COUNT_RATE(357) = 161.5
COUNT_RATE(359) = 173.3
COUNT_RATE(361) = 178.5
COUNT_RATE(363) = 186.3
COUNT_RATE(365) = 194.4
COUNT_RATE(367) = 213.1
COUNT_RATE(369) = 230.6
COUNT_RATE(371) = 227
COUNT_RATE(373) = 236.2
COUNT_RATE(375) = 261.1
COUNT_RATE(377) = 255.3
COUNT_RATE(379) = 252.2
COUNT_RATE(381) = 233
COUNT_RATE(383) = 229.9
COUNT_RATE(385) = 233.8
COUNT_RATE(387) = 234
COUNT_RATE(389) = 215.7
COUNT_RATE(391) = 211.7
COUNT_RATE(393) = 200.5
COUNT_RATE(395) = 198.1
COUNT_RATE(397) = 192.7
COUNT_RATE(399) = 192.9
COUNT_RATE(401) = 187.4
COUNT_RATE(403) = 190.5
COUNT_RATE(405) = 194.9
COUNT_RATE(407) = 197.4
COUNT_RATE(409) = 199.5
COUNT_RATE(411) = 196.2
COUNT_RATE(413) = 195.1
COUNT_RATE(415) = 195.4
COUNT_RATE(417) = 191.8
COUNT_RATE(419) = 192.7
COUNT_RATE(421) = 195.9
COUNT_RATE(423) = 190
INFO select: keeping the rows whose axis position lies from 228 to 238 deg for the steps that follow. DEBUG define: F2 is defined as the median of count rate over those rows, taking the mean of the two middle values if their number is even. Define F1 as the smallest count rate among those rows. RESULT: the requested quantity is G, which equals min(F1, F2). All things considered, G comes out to 110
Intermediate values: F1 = 109.6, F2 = 111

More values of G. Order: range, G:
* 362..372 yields 186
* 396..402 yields 187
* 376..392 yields 212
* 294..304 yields 125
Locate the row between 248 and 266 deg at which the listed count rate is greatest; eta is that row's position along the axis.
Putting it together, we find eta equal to 265 deg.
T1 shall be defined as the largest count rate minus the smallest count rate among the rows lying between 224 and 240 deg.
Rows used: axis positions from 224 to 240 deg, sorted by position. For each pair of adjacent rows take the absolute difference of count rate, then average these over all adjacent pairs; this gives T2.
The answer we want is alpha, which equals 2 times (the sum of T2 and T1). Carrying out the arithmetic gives 23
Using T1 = 9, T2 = 2.8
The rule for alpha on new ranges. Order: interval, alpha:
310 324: 58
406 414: 13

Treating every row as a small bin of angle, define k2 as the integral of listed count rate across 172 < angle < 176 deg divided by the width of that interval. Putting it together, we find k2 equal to 126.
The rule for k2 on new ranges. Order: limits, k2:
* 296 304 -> 127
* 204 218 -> 120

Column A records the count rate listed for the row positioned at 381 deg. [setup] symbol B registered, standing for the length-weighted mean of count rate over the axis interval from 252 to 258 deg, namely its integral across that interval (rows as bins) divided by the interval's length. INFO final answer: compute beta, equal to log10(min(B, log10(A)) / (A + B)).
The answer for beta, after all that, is -2.16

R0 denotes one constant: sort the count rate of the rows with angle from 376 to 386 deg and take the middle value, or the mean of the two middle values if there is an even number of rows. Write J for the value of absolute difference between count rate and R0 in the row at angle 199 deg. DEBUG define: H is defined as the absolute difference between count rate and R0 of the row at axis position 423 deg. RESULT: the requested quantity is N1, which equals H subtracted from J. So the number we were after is 66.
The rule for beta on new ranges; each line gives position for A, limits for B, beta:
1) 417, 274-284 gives -2.12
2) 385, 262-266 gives -2.16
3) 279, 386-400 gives -2.19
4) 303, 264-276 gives -2.05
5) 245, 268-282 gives -2.03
